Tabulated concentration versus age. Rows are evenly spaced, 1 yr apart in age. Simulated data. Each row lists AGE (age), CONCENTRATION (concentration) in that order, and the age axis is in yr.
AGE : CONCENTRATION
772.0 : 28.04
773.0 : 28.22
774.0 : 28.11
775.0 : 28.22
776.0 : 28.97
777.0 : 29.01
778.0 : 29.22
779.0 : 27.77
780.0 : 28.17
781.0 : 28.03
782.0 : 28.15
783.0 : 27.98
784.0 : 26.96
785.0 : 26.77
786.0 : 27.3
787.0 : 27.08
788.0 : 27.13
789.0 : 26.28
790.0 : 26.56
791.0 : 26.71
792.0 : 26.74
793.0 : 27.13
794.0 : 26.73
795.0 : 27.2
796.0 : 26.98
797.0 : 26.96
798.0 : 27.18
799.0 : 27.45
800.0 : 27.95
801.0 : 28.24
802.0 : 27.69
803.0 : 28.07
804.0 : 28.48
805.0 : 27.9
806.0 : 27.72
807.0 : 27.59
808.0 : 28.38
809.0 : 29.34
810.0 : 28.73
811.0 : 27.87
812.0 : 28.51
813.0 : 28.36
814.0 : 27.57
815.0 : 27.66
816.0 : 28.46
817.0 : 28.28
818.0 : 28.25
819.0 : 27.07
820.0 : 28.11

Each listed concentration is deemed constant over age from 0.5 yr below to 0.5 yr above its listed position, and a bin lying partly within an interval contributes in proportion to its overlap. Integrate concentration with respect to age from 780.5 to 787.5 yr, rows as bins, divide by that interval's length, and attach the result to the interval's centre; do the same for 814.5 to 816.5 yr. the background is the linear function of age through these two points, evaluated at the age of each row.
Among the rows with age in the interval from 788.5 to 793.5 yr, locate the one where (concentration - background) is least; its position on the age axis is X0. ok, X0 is 789.0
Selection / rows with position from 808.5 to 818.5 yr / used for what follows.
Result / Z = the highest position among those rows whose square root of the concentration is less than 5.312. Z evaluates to 815.0 yr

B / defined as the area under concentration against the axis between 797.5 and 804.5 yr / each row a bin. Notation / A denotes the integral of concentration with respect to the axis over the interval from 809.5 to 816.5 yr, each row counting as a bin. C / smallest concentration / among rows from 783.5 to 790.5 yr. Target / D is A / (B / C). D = 26.6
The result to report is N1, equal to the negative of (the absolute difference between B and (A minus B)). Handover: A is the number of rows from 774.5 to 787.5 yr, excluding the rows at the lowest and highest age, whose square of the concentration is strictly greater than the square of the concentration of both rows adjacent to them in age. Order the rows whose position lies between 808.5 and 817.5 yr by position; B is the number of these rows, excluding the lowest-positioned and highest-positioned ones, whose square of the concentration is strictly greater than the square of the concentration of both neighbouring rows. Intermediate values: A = 4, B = 2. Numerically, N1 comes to 0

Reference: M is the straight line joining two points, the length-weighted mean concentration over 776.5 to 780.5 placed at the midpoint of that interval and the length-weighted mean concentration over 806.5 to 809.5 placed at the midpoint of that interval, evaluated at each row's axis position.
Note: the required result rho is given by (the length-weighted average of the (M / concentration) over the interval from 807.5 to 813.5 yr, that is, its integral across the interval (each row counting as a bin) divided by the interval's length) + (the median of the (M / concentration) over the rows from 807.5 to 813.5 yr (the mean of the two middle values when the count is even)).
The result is 2.00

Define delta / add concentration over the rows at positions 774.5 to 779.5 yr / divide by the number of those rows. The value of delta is 28.6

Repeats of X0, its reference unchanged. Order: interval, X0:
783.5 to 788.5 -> 785.0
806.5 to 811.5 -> 807.0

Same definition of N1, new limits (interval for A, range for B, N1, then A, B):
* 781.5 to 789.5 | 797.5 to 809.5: -2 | 2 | 2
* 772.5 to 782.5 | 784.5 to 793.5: -2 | 2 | 2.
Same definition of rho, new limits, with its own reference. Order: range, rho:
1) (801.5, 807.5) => 2.04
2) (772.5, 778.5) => 2.00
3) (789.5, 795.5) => 2.13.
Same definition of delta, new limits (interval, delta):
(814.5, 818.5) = 28.2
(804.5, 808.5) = 27.9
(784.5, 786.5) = 27.0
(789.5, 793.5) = 26.8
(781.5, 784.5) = 27.7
